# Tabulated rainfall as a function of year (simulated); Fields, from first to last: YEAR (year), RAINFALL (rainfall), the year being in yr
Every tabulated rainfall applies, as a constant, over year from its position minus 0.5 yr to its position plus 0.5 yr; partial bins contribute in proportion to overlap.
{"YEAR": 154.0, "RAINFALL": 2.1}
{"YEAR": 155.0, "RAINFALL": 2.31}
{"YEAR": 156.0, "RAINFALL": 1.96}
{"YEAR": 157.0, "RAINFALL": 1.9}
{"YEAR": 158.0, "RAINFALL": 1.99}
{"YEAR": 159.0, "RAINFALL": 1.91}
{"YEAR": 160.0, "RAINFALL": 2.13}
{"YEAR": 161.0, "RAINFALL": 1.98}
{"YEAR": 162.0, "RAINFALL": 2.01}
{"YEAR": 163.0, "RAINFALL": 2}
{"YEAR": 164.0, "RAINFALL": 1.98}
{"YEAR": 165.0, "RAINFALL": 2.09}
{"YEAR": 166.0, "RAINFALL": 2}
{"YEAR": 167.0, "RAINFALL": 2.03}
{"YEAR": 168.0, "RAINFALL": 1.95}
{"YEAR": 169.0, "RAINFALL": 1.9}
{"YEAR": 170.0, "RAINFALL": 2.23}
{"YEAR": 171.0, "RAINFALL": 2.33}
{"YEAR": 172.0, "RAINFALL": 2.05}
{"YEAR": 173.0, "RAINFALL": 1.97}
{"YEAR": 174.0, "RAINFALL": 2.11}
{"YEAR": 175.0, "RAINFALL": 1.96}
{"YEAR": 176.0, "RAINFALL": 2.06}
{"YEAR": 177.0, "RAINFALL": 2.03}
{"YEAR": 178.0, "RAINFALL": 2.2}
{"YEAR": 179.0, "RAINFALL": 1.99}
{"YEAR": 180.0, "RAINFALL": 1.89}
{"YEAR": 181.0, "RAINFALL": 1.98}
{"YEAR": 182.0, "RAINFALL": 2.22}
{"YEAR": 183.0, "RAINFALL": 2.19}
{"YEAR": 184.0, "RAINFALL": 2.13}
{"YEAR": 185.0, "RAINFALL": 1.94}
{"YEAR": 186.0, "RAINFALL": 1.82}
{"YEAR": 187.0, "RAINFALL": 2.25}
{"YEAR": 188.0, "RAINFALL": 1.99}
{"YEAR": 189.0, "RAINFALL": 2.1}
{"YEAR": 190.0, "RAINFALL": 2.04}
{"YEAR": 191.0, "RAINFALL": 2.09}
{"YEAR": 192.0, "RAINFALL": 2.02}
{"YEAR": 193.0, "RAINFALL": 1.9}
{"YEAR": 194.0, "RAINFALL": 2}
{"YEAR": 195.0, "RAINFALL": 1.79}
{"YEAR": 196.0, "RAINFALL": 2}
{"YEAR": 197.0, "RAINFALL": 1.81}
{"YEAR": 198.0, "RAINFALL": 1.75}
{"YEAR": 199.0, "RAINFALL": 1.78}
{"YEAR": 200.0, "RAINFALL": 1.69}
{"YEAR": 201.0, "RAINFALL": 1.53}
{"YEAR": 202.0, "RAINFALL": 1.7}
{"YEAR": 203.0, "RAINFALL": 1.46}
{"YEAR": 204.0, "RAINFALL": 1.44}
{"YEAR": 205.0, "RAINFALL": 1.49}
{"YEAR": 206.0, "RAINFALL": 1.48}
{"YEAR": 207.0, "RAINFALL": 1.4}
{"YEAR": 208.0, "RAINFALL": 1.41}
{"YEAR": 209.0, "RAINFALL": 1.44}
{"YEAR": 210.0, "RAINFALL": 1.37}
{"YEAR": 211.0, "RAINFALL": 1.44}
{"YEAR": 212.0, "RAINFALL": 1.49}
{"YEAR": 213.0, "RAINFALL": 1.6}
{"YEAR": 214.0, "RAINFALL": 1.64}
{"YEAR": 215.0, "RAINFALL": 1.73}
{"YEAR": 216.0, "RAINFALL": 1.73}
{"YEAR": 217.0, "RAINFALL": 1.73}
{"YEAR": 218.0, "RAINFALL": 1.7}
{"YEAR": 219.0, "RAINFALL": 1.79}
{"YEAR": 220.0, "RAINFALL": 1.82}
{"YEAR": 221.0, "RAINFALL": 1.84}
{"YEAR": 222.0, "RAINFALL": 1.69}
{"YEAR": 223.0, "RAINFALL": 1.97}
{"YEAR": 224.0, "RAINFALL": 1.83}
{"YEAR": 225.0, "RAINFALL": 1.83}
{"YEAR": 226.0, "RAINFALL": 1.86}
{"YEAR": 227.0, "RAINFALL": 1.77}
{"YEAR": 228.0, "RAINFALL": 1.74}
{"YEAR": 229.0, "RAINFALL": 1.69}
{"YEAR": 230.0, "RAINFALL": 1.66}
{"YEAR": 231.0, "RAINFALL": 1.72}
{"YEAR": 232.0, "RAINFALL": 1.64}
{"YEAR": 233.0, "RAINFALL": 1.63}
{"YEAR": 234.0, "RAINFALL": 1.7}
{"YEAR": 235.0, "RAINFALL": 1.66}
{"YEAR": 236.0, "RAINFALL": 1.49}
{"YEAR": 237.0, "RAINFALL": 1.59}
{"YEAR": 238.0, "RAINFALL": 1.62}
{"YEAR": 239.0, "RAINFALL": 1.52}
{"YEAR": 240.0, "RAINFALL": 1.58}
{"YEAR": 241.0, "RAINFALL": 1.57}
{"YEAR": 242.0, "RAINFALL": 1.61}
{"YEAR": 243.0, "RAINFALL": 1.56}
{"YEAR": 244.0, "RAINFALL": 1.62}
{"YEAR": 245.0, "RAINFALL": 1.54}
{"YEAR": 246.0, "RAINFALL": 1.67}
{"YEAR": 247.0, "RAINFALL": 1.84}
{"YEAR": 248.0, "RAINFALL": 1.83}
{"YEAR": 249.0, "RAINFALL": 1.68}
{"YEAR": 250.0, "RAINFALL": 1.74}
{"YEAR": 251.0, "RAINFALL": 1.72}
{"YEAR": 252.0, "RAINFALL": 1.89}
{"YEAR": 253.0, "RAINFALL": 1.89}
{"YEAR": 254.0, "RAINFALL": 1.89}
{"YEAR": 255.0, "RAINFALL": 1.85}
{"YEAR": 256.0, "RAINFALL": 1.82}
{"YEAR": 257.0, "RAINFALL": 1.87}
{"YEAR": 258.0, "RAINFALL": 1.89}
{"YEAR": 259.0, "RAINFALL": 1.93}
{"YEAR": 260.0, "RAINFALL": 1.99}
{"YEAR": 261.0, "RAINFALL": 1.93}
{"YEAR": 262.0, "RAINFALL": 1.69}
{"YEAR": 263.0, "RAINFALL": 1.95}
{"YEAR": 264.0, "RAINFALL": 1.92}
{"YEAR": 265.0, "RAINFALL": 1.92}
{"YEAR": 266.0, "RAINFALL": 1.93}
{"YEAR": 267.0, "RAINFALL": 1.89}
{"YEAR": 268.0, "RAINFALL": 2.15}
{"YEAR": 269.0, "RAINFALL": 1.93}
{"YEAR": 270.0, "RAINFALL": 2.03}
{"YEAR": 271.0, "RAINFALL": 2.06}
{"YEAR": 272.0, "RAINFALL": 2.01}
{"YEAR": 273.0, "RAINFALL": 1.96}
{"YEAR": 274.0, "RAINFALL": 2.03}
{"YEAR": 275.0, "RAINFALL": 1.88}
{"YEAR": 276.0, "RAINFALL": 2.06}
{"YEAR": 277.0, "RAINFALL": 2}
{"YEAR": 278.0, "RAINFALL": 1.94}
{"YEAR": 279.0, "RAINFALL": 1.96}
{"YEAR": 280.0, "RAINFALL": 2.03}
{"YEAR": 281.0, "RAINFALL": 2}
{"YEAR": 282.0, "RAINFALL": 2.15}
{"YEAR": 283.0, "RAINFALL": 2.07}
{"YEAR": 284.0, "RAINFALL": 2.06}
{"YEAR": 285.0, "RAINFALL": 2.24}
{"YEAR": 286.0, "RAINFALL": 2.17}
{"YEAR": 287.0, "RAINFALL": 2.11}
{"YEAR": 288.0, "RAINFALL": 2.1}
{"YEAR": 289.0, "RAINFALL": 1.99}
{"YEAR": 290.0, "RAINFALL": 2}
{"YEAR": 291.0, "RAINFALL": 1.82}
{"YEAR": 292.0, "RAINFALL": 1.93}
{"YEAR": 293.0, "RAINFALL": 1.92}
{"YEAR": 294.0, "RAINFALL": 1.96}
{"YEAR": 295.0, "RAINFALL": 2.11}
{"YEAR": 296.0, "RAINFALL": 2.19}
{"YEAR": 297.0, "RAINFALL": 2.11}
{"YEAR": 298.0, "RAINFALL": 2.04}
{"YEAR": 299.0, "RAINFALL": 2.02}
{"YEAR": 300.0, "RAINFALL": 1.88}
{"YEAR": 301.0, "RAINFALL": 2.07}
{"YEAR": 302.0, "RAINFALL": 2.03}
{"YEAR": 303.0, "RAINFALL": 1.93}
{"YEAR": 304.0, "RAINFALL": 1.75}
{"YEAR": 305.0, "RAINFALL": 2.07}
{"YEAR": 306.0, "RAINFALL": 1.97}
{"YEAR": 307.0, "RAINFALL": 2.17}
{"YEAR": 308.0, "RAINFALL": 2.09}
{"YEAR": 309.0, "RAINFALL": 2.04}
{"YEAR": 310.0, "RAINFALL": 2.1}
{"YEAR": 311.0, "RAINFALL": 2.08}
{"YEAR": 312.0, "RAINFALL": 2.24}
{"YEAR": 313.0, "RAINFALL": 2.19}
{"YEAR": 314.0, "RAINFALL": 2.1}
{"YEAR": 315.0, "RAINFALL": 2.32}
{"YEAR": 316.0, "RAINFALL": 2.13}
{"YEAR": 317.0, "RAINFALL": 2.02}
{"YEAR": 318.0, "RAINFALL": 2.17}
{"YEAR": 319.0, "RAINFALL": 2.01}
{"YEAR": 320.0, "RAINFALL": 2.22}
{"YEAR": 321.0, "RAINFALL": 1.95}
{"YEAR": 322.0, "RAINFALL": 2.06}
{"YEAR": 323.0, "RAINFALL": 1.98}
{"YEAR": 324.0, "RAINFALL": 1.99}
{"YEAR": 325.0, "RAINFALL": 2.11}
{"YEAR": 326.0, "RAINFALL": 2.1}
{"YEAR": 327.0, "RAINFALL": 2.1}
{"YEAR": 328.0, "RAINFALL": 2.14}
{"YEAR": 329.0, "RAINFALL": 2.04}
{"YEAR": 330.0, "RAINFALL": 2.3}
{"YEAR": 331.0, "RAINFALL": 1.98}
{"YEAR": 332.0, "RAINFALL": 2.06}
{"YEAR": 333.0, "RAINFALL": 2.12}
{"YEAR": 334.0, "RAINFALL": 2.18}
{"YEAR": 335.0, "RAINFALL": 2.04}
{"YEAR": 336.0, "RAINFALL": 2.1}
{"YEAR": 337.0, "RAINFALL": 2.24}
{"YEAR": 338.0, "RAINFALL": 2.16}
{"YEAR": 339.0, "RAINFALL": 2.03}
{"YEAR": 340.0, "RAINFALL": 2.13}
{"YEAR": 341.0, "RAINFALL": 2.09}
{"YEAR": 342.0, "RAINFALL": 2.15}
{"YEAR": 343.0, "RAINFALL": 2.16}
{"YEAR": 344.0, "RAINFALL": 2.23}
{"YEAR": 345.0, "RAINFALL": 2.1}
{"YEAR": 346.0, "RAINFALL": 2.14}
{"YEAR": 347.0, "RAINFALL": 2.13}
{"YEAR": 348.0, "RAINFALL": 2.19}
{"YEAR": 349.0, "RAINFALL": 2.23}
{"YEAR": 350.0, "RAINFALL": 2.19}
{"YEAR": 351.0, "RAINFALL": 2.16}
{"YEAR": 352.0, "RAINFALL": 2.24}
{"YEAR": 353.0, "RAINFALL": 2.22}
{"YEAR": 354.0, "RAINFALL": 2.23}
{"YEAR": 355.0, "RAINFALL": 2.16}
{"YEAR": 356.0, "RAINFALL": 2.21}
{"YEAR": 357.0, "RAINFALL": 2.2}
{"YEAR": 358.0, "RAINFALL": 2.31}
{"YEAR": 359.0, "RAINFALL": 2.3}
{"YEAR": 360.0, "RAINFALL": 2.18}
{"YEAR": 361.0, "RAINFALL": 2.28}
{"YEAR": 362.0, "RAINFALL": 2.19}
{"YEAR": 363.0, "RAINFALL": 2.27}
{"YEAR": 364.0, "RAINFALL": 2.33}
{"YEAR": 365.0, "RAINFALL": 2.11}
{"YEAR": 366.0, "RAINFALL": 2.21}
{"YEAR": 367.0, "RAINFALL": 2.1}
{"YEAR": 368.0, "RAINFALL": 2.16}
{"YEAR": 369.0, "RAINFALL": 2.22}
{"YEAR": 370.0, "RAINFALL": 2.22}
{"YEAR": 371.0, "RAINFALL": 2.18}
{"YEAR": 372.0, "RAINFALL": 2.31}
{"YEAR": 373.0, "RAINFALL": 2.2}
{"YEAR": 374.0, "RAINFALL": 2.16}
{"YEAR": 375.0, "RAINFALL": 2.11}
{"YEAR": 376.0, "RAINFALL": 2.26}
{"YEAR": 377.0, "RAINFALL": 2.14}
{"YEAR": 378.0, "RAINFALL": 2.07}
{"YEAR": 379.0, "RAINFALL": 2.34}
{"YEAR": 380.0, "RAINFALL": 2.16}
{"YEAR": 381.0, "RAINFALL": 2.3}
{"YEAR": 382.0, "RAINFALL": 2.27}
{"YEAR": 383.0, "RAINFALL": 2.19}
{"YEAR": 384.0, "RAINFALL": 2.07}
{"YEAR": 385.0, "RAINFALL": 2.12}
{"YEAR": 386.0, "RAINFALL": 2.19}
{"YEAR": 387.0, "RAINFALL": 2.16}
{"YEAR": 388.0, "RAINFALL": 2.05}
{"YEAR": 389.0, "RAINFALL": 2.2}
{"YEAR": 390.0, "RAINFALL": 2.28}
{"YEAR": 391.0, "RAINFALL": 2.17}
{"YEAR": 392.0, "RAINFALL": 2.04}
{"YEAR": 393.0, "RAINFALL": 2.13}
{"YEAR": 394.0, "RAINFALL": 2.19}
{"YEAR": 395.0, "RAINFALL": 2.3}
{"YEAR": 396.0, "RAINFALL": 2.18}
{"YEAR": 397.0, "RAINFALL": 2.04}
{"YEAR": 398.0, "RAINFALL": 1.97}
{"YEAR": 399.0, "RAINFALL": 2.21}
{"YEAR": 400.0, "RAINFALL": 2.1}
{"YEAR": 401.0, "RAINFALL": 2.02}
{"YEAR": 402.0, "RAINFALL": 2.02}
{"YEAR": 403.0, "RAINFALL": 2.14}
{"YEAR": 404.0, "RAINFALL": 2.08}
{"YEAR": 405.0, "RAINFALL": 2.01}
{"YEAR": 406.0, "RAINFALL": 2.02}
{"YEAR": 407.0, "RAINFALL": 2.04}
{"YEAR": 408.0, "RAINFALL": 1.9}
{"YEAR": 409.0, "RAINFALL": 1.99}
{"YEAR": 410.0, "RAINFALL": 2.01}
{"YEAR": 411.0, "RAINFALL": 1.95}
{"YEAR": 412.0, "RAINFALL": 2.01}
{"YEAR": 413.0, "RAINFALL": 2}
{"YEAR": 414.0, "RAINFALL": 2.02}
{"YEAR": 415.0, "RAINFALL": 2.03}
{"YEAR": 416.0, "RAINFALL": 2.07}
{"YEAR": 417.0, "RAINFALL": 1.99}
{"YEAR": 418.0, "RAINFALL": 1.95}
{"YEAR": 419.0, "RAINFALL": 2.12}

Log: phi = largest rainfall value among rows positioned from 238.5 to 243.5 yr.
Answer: 1.61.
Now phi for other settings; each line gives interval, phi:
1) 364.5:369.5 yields 2.22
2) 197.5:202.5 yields 1.78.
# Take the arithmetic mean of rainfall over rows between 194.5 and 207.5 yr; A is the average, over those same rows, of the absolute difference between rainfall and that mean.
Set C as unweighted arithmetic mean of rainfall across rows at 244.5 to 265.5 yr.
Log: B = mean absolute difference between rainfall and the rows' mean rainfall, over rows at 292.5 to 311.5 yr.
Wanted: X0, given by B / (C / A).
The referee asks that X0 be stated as 0.0070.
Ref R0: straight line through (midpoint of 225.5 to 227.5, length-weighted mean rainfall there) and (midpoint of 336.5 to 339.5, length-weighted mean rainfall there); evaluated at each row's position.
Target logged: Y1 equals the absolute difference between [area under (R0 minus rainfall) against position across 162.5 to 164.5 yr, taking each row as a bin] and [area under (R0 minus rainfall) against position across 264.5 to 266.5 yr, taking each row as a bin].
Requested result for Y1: 0.7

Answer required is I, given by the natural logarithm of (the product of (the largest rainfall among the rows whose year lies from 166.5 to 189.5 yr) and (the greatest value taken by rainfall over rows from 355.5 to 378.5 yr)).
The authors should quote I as 1.69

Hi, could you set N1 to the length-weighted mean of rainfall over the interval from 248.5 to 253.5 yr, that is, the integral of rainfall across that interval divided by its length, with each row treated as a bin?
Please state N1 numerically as 1.78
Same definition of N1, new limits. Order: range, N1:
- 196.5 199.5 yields 1.78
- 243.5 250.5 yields 1.70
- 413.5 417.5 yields 2.03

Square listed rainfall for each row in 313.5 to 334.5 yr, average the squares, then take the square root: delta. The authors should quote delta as 2.10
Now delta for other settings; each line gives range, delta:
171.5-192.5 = 2.05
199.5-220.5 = 1.58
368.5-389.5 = 2.19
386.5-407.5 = 2.11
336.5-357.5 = 2.17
